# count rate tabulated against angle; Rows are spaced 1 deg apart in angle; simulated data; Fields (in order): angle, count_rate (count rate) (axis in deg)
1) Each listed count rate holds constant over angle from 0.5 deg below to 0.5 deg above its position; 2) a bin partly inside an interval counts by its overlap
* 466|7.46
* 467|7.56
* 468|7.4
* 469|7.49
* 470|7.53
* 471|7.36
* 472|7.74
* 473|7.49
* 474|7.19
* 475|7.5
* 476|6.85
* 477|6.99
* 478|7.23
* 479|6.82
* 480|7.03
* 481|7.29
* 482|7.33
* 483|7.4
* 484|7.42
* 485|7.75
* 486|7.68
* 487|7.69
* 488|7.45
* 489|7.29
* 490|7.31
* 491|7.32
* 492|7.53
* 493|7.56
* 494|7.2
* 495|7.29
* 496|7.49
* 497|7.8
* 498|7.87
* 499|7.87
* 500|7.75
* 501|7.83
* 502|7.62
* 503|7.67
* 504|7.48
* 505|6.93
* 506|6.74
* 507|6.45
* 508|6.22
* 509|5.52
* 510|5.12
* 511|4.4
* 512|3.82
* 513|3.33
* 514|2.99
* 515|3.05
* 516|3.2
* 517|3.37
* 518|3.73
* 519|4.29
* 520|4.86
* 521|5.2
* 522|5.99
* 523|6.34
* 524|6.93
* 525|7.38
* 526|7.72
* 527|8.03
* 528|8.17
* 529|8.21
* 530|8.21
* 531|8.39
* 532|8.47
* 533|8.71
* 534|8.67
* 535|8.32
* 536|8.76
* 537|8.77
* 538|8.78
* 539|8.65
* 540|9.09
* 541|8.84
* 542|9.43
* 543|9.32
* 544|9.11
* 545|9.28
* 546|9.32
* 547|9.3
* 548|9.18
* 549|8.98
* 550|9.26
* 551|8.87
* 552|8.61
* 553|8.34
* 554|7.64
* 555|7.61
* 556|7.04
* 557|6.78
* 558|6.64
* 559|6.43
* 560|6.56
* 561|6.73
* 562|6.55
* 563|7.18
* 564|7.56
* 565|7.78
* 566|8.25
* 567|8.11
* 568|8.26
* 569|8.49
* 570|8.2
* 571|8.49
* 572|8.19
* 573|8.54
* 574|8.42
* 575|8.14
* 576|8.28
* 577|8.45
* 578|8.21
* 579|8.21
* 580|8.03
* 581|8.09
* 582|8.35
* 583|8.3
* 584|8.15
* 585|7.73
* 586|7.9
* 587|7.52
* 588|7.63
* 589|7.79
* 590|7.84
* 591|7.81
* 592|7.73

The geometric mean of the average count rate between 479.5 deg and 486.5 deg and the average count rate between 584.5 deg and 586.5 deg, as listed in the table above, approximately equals 7.6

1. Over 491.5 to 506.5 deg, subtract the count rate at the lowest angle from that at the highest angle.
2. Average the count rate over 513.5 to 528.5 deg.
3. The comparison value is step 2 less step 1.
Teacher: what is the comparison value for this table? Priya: 6.2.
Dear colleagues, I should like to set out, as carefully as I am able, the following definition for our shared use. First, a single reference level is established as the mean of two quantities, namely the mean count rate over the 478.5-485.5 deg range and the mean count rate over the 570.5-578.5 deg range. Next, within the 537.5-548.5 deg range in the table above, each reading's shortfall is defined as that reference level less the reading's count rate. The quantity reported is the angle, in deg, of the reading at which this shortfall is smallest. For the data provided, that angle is 542 deg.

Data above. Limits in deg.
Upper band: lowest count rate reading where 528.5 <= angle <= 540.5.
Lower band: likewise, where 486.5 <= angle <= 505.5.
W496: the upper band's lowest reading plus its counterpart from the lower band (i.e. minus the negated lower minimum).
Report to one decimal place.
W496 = 15.1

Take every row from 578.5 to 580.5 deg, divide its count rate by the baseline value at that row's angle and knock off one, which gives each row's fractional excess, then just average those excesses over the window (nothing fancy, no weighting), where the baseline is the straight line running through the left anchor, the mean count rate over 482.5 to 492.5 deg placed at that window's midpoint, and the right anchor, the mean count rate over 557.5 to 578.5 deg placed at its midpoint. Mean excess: 0.037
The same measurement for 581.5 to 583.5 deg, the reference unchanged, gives 0.062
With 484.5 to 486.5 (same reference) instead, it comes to 0.032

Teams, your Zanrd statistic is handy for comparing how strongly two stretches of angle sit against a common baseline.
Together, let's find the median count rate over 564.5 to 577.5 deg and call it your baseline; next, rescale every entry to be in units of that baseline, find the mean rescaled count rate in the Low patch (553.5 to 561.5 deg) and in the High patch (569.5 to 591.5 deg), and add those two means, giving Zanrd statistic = 1.82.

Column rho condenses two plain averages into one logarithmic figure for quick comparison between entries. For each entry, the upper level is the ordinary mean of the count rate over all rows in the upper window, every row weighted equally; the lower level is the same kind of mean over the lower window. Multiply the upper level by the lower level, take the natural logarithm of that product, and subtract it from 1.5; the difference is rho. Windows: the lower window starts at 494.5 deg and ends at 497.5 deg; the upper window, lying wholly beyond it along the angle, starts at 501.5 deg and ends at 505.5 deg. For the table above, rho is -2.523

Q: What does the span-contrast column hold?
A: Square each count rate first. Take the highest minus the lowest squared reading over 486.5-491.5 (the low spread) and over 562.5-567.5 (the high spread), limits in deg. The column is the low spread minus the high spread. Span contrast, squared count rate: -11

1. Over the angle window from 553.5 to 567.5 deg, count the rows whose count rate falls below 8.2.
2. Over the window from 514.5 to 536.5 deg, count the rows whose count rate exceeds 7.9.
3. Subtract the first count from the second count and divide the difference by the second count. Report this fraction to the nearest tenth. -0.3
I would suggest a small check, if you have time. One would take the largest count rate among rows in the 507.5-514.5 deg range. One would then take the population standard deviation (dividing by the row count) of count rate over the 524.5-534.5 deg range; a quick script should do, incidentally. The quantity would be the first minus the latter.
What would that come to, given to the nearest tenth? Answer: 5.8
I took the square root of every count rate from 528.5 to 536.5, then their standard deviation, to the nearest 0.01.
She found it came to 0.04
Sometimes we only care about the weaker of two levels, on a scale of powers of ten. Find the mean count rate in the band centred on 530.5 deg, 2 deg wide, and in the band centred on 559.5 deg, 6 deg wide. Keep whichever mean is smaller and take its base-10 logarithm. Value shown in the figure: 0.82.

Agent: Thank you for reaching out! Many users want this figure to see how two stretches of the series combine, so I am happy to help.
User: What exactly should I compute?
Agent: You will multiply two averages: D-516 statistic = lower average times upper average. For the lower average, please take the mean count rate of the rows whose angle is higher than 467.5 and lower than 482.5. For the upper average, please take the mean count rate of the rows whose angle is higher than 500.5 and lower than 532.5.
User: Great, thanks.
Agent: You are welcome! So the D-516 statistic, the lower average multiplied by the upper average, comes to 44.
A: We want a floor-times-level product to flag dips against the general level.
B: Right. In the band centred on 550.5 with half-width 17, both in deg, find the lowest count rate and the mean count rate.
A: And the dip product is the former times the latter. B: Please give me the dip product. 53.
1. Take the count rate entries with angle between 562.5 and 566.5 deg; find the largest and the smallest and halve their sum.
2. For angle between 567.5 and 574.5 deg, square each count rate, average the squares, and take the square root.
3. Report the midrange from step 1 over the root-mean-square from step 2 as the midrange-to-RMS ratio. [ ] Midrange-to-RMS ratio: 0.92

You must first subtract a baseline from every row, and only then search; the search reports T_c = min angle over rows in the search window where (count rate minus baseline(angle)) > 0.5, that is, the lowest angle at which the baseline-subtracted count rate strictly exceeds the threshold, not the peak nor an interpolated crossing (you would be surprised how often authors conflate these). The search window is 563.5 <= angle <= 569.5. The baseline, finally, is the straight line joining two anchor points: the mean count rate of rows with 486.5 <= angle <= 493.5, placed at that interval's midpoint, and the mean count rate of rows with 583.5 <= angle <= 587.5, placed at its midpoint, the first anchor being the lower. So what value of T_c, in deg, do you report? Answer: 566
